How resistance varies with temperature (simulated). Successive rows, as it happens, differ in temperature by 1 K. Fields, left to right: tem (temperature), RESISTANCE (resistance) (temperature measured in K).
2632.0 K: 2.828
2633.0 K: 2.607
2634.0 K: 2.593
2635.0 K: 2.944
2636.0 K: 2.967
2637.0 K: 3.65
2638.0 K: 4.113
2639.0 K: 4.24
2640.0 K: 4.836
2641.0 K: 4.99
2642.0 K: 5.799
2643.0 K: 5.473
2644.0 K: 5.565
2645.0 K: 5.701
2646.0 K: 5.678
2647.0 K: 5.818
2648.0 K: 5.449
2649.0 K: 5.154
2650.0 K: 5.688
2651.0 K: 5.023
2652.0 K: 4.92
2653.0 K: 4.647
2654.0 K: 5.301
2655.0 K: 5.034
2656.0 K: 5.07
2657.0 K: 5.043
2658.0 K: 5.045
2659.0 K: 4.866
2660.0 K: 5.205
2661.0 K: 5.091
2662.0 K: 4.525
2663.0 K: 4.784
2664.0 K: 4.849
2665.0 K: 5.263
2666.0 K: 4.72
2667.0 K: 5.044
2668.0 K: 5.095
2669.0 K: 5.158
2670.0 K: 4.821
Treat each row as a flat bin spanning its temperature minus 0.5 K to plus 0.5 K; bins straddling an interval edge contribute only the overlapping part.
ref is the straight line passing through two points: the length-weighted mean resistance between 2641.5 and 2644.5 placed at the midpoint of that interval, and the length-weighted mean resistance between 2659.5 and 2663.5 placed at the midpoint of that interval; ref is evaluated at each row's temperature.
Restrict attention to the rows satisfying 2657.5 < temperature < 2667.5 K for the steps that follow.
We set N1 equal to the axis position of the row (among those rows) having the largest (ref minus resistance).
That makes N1 2662.0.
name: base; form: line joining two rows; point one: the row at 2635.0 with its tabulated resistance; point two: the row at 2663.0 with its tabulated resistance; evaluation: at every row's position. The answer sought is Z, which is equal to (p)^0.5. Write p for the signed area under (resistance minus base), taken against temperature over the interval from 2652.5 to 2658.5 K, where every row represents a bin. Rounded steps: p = 4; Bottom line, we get 2.1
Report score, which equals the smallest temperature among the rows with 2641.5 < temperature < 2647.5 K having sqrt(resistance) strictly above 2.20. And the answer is 2642.0 K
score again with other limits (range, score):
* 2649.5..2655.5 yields 2650.0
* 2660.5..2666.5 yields 2661.0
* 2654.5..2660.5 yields 2655.0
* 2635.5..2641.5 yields 2641.0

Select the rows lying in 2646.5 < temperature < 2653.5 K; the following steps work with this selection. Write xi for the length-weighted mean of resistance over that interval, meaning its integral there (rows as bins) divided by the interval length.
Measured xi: 5.24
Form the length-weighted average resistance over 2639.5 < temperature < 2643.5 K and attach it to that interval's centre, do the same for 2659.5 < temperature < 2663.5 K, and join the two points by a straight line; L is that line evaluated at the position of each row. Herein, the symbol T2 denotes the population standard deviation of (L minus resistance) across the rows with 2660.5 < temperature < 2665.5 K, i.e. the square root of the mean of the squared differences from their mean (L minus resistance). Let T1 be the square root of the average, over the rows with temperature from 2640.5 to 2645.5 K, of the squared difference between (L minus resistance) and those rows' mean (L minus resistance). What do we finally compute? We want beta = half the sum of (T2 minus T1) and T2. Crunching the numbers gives 0.1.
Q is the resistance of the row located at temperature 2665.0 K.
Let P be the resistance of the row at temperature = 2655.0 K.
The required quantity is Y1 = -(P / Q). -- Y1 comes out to -0.96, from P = 5.034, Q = 5.263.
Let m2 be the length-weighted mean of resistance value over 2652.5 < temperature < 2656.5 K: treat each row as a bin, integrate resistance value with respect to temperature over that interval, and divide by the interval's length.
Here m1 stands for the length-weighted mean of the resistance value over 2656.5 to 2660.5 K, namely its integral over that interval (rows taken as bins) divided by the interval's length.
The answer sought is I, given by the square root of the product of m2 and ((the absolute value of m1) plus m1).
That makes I 7.1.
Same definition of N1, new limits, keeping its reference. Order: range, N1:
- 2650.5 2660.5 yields 2653.0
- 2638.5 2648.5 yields 2639.0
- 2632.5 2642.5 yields 2633.0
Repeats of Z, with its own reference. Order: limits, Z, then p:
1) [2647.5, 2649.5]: 1.7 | 3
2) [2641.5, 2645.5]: 2.9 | 9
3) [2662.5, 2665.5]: 0.6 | 0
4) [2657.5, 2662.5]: 1.3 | 2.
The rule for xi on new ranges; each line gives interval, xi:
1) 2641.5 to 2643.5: 5.64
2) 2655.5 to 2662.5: 4.98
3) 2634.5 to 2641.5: 3.96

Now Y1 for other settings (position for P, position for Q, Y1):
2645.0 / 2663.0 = -1.19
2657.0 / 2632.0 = -1.78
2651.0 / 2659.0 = -1.03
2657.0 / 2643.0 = -0.92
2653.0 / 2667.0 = -0.92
